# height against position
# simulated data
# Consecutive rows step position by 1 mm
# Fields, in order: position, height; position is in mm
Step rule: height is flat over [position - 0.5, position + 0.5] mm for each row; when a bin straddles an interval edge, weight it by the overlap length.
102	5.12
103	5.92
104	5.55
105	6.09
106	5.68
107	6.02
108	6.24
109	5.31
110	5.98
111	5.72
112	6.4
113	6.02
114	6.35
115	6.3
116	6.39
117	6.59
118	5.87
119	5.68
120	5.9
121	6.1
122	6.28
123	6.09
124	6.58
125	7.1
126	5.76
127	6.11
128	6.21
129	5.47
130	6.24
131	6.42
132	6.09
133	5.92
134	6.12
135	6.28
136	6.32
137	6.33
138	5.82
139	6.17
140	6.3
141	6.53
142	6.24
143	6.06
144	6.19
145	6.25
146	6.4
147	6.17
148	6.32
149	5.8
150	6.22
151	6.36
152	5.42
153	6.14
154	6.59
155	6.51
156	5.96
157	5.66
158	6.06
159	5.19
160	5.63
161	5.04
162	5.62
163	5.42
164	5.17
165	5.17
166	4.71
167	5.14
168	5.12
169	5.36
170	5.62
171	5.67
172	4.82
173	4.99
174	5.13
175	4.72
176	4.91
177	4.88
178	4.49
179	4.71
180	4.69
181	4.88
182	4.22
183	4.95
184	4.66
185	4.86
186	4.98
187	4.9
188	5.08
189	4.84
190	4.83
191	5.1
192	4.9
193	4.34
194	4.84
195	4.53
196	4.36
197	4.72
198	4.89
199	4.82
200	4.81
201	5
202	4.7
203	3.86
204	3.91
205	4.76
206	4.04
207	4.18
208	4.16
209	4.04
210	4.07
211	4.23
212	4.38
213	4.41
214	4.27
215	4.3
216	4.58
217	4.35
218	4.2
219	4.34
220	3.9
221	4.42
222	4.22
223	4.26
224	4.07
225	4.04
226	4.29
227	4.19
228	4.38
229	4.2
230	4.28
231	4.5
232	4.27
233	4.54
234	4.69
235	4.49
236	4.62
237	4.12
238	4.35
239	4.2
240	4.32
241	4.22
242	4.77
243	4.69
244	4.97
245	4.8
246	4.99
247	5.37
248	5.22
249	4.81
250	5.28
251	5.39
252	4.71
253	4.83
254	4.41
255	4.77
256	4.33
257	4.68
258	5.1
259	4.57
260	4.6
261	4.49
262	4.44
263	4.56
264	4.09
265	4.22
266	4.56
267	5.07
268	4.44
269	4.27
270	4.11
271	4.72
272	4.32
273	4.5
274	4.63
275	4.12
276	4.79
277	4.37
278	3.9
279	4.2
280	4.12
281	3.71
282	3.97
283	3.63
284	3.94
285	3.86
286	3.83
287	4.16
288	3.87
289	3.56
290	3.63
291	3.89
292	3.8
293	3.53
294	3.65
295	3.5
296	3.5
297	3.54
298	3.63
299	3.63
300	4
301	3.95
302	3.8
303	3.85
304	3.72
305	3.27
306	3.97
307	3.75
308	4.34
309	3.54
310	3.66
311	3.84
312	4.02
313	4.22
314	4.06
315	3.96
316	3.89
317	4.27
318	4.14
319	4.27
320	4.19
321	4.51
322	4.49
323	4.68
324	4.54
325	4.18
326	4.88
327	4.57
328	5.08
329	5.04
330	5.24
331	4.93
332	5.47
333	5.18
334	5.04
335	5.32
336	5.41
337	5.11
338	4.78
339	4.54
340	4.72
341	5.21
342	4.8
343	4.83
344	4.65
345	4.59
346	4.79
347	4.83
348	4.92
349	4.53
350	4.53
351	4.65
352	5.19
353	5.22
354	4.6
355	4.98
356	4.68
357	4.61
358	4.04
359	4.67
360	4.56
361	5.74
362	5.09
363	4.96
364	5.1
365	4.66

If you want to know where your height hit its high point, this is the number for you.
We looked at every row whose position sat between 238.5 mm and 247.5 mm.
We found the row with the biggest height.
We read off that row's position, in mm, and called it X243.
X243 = 247 mm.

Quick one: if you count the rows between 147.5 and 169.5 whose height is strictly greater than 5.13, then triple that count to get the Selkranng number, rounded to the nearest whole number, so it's 57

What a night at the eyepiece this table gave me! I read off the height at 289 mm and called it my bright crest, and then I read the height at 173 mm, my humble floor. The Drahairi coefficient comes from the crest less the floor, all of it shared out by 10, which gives -0.14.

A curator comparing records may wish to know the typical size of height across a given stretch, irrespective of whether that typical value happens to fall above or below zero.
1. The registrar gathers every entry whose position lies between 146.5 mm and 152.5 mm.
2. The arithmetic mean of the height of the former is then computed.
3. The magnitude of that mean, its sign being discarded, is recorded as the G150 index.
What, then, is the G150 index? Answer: 6.0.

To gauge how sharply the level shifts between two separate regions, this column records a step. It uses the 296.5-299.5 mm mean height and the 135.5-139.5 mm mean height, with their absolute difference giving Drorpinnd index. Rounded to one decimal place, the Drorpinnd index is 2.6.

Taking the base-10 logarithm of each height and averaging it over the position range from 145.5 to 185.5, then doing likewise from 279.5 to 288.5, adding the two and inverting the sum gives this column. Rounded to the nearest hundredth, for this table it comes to 0.76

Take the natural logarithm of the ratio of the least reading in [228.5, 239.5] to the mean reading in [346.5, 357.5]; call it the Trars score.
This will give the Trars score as -0.15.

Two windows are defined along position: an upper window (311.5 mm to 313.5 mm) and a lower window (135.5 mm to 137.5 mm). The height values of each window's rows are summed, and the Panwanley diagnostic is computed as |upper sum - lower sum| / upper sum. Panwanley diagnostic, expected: 0.54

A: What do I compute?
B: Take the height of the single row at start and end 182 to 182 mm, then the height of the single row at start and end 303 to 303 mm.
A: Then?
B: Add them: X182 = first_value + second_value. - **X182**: 8.1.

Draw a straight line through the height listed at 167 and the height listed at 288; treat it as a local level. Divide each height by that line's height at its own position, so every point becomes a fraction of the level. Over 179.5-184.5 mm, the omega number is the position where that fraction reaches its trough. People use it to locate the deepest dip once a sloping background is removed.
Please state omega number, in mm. 182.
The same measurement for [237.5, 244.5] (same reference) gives 239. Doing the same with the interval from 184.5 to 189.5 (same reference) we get 185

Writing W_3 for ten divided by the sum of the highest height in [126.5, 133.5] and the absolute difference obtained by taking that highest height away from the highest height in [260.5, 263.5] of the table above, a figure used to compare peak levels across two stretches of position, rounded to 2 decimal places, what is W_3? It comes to 1.21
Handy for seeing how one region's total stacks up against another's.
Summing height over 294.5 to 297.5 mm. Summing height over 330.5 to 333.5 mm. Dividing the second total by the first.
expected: 1.48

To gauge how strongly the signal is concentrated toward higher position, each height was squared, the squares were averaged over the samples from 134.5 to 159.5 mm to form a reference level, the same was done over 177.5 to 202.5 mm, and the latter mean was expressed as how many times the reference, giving 0.60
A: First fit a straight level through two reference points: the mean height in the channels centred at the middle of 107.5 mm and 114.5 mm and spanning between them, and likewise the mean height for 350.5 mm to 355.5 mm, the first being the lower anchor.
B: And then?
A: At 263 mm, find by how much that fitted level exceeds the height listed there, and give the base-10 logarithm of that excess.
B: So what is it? -0.11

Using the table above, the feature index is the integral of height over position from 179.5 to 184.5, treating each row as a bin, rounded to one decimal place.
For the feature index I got 23.4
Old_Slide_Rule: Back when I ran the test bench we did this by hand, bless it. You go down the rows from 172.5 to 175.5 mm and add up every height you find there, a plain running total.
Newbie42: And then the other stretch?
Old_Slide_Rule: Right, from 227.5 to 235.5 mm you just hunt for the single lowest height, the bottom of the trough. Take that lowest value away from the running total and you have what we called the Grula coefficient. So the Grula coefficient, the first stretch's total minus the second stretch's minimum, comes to 11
